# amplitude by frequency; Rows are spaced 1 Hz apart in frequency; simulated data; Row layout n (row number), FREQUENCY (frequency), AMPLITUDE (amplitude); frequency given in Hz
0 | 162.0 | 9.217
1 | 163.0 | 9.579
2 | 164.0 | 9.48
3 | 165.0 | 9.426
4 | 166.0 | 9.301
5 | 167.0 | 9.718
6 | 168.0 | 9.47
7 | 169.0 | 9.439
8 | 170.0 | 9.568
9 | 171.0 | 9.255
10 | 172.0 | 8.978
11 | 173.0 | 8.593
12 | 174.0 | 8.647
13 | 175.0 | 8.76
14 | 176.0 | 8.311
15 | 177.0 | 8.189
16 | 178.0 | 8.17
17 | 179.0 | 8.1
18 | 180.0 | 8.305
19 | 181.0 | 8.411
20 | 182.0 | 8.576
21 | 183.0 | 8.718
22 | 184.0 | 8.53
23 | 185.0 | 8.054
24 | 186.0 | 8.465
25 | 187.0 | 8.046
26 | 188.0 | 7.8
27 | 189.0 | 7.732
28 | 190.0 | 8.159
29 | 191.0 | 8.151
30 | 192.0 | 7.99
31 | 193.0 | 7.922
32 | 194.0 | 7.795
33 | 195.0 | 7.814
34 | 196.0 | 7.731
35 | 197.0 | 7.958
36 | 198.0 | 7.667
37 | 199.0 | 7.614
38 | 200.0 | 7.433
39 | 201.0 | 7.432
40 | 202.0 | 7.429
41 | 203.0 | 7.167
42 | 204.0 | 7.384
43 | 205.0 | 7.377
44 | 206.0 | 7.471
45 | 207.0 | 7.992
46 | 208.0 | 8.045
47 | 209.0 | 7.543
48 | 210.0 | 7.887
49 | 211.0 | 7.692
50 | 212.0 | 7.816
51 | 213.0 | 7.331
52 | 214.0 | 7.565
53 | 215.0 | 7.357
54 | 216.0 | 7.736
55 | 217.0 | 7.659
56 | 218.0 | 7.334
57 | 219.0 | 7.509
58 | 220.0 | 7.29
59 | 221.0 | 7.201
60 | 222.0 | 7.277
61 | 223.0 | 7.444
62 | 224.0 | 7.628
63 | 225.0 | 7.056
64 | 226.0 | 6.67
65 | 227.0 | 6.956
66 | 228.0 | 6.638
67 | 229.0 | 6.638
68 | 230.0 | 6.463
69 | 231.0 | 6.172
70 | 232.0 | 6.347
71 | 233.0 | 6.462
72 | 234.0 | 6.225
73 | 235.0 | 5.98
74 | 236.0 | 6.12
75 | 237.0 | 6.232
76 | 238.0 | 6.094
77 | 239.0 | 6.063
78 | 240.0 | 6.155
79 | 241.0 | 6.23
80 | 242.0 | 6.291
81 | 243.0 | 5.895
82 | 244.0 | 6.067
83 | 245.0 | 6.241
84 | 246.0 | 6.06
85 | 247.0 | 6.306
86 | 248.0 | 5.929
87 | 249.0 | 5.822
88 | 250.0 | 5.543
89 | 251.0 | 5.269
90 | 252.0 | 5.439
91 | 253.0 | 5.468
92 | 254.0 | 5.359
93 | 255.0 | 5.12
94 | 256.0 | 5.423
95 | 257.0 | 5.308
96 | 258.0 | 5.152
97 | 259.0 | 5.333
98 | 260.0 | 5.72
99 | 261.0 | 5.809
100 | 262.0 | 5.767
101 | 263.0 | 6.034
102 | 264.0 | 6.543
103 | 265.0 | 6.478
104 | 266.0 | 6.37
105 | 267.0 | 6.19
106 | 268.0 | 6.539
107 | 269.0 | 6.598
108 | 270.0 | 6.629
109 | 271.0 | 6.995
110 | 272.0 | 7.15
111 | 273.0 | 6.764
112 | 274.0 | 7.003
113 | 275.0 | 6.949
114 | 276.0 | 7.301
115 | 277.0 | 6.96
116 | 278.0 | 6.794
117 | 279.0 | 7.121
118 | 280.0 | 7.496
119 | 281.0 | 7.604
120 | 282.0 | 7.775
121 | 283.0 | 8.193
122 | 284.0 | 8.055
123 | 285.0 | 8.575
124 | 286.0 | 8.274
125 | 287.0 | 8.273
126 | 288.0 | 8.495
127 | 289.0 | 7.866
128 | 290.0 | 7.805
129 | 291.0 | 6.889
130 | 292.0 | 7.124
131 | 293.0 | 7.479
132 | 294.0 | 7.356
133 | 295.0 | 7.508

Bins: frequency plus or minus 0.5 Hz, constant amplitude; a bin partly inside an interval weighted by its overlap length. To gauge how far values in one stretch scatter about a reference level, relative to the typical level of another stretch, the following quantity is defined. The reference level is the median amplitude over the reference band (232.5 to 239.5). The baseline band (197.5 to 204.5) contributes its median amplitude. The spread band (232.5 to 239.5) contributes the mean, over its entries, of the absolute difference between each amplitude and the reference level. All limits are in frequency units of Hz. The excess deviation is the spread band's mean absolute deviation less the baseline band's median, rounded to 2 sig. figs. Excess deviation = -7.3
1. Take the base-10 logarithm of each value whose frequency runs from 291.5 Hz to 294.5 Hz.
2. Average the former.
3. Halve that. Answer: 0.432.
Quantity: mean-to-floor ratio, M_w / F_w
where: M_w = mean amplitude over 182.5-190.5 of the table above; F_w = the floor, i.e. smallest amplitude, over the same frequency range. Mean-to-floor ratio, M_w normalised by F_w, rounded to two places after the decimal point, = 1.06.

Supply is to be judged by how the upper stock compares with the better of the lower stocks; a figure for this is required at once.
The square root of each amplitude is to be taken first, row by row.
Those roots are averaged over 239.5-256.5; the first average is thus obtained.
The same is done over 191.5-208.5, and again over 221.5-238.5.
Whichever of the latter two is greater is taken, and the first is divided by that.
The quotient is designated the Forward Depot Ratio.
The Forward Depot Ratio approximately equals 0.87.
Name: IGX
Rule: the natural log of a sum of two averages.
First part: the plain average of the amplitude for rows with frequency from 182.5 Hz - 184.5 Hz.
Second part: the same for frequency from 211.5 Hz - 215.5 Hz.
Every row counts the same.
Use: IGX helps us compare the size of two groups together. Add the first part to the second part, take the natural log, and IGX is 2.78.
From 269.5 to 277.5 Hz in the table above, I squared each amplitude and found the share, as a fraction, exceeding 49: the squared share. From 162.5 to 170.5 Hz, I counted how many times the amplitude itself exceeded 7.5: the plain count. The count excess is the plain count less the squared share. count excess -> 8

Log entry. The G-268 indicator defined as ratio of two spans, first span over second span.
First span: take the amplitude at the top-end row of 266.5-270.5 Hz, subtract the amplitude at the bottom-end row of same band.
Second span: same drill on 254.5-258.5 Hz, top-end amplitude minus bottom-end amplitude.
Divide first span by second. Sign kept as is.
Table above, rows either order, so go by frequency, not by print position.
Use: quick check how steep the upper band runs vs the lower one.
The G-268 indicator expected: 14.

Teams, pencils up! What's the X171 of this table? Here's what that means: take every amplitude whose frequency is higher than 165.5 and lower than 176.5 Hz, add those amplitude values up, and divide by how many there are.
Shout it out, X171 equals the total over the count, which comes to 9.1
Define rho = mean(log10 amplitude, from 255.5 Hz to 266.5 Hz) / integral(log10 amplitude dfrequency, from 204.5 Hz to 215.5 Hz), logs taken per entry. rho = 0.079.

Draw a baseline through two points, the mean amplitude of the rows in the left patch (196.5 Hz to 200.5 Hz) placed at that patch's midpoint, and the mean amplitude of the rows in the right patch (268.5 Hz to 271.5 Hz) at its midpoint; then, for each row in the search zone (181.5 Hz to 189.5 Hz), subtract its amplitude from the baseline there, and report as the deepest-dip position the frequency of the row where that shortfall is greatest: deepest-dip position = 189.0 Hz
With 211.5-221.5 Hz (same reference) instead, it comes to 221.0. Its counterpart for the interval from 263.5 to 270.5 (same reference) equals 267.0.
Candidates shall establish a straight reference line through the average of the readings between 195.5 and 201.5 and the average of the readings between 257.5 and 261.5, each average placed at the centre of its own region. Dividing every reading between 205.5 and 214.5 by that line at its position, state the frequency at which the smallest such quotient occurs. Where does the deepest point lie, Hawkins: 206.0 Hz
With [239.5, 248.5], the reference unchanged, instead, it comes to 243.0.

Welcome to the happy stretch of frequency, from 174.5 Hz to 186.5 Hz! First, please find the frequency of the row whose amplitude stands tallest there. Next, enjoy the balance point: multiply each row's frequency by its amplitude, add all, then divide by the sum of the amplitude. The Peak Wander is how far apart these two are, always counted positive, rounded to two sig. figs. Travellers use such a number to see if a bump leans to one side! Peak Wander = 5.5 Hz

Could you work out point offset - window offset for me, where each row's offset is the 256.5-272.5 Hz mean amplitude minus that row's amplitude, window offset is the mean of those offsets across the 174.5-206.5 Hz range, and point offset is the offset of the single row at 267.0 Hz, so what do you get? 1.8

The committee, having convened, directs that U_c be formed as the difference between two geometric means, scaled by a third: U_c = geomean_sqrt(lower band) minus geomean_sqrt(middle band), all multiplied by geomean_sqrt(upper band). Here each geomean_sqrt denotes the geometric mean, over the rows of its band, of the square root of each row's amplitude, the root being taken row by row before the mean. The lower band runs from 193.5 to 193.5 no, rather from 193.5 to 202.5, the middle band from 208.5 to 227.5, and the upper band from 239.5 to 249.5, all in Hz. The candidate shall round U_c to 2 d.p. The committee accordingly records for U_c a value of 0.11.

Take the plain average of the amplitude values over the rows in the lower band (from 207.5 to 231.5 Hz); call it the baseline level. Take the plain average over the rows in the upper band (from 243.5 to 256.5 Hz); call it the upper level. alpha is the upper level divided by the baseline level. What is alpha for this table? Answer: 0.78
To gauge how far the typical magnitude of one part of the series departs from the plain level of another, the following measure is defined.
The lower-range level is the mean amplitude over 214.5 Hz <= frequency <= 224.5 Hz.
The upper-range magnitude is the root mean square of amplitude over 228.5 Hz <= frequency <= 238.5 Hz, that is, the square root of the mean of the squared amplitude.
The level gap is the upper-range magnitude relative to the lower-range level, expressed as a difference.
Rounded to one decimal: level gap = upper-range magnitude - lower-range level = -1.2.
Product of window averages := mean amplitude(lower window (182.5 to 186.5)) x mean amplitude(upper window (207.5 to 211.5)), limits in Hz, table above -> 66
